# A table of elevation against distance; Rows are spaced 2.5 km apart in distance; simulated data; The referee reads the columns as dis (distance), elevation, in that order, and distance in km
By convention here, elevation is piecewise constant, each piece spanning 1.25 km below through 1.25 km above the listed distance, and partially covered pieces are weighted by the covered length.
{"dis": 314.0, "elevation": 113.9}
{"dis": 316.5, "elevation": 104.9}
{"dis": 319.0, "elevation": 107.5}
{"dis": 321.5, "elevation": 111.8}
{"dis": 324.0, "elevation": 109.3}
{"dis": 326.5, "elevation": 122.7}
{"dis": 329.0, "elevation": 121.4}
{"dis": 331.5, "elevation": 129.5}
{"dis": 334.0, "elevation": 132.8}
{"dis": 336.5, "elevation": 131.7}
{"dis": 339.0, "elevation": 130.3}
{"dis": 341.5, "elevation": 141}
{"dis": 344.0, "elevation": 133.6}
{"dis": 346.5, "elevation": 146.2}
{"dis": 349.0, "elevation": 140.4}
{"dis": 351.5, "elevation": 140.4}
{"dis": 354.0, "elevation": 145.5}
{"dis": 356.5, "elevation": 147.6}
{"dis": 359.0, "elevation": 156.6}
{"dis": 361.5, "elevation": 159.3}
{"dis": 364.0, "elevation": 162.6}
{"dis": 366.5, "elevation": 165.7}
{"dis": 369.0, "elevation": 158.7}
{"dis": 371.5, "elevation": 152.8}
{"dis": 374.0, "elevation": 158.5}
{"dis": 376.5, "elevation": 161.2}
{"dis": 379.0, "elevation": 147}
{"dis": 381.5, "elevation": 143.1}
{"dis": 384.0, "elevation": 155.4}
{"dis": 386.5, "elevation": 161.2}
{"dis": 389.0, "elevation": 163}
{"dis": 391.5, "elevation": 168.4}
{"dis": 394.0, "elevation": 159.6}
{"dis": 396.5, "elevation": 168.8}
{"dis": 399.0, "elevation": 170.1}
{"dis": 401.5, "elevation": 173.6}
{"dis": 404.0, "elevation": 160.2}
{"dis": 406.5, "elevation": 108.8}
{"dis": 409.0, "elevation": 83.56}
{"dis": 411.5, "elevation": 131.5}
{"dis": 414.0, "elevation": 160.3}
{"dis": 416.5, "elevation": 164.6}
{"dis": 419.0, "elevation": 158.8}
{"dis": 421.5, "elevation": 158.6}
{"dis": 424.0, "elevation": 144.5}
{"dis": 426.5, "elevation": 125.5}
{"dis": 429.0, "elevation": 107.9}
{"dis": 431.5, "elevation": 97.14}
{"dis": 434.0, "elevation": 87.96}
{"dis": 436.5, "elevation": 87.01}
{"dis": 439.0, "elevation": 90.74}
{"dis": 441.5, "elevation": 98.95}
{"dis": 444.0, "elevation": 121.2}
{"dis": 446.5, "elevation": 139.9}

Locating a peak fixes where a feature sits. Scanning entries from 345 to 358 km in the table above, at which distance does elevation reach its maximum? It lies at 356.5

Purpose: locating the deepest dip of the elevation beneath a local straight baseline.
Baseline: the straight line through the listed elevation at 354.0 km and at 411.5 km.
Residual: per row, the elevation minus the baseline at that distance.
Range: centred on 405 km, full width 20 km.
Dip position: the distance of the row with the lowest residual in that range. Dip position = 409.0 km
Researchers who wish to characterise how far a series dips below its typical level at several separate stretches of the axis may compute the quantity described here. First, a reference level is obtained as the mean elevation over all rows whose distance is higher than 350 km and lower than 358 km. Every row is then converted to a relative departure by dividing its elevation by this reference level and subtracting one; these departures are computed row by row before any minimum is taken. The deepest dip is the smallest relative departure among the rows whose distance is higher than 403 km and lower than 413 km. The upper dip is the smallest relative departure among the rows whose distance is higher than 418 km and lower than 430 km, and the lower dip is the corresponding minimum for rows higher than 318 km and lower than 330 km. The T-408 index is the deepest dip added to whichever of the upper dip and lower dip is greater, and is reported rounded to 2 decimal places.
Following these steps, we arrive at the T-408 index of -0.68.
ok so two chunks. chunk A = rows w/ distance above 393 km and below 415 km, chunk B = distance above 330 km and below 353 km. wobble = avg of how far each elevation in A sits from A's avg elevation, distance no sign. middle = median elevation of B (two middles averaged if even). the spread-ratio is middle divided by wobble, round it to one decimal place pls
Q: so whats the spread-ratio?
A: 5.2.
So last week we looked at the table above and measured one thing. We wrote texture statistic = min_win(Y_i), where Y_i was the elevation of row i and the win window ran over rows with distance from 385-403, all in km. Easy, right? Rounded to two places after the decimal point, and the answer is 159.60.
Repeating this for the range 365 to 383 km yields 143.10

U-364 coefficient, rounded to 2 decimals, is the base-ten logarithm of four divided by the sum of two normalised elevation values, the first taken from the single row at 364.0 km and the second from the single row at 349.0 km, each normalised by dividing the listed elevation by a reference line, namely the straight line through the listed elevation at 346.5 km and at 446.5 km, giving 0.28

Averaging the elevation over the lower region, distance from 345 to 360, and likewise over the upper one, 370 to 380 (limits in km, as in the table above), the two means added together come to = 301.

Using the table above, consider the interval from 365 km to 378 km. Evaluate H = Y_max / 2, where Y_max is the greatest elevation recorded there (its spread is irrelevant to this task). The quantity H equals 83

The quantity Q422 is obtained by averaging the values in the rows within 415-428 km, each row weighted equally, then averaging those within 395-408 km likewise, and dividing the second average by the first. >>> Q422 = 1.0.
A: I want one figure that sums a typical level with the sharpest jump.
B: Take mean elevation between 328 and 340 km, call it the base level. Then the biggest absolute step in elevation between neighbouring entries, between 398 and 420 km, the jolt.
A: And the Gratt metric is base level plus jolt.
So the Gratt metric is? 181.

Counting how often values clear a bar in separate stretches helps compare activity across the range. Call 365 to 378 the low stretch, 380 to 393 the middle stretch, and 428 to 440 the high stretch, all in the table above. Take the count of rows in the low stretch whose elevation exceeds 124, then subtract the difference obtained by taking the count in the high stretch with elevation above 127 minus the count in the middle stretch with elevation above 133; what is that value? 10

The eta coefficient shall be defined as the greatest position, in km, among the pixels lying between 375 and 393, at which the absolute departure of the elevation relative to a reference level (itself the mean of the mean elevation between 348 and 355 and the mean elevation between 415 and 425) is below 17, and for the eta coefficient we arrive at 389.0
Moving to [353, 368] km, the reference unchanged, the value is 366.5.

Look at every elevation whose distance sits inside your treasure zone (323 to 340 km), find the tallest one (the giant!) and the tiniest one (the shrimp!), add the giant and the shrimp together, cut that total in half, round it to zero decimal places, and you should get 121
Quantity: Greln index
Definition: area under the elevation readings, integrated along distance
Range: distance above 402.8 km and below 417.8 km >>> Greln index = 2022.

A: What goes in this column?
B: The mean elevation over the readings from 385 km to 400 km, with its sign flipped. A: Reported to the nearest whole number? -165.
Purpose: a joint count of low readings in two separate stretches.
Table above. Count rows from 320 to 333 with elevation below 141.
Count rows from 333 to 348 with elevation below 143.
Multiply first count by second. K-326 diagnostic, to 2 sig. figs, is 25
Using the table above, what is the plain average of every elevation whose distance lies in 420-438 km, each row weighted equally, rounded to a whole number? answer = 116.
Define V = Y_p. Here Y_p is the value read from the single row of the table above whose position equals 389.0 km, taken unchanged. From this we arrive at 163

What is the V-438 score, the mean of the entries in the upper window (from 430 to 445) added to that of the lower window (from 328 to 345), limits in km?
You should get 229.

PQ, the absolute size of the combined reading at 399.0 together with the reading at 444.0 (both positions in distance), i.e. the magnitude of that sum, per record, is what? 291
